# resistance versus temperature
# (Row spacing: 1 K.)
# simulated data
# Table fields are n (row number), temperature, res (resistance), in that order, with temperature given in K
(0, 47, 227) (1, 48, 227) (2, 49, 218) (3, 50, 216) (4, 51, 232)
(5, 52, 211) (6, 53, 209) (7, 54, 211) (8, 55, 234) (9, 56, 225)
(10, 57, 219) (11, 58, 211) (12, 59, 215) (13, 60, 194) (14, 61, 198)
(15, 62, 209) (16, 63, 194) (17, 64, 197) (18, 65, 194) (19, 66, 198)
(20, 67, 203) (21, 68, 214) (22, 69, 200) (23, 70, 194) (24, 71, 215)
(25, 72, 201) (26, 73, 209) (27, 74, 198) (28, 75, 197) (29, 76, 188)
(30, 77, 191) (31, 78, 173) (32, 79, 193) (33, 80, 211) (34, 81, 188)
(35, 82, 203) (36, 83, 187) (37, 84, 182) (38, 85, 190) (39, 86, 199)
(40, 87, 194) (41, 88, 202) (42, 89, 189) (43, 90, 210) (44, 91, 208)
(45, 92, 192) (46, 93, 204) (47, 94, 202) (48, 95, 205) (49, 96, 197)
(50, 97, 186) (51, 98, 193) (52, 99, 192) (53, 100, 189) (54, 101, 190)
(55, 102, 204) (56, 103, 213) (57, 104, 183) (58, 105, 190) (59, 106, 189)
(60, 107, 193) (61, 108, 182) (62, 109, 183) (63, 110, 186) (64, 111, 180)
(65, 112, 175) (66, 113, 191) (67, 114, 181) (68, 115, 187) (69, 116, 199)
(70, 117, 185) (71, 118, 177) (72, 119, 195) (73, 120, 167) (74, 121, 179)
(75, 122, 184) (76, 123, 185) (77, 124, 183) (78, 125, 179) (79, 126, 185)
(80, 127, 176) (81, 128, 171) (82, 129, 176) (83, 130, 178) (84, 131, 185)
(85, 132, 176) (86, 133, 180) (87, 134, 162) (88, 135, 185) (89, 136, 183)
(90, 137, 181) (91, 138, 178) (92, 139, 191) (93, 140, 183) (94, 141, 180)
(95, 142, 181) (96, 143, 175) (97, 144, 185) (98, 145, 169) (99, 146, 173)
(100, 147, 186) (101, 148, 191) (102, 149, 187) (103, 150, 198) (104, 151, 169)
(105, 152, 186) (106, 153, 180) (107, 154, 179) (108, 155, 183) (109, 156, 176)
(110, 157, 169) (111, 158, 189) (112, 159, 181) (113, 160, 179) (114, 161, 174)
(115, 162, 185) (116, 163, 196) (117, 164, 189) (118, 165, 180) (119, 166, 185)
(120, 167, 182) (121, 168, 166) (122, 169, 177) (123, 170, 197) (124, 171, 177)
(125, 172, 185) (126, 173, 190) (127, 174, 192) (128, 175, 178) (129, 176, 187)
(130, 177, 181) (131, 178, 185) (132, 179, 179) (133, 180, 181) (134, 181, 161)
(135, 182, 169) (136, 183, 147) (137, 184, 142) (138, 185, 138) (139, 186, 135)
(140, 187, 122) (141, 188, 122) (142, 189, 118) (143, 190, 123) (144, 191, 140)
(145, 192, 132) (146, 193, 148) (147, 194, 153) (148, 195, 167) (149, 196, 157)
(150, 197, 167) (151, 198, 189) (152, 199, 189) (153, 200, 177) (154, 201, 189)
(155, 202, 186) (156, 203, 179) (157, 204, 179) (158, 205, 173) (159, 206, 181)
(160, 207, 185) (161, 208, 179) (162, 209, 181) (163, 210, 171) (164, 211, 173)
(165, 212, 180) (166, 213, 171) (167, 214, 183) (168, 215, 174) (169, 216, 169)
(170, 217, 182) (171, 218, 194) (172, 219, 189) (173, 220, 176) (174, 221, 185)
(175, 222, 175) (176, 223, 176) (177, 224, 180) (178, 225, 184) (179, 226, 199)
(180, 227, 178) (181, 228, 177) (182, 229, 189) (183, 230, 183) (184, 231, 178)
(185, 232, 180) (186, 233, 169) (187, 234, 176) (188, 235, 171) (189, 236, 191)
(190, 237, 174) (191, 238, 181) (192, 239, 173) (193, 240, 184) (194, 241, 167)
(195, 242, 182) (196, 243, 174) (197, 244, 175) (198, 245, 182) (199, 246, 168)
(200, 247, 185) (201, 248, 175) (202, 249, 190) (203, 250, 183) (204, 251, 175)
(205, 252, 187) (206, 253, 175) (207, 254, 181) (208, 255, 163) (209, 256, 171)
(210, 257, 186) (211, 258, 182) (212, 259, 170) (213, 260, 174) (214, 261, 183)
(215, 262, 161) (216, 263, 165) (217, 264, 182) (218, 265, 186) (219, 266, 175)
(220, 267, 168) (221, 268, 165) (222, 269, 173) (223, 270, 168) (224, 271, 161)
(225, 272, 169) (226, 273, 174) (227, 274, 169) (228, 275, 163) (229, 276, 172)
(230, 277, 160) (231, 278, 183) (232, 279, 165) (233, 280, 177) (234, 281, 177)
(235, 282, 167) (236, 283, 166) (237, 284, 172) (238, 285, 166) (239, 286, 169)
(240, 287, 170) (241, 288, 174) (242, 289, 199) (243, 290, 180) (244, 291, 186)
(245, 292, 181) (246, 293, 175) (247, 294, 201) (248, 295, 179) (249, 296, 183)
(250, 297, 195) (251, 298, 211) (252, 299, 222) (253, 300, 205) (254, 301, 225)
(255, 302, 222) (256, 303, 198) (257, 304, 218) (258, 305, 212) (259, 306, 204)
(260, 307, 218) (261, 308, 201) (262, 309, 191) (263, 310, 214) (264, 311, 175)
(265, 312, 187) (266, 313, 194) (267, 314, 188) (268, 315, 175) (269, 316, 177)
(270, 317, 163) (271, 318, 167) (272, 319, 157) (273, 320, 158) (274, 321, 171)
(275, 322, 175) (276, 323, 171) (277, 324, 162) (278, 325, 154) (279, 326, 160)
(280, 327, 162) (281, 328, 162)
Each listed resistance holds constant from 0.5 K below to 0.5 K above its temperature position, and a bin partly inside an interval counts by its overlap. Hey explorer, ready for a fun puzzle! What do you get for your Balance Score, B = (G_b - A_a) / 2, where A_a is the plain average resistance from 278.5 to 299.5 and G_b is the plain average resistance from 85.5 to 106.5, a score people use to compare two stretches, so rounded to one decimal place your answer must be 7.5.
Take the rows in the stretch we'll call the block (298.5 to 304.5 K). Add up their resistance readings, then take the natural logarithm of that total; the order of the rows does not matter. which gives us 7.16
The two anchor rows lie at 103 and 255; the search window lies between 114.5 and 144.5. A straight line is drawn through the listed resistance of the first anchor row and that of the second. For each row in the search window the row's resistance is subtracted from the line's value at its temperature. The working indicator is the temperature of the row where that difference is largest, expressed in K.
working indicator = 134 K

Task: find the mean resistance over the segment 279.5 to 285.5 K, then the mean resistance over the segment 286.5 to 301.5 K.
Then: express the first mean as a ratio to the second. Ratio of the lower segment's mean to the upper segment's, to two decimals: 0.89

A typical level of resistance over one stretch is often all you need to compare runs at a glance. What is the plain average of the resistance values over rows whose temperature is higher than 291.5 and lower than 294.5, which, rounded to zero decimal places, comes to 186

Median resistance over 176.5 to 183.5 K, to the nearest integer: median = 179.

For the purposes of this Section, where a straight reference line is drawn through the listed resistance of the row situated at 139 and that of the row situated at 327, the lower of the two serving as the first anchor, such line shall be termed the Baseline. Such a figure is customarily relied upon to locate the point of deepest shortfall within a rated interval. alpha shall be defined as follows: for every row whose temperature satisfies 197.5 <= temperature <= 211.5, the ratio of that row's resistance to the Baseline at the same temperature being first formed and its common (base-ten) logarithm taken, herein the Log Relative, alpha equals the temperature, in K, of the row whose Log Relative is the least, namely 210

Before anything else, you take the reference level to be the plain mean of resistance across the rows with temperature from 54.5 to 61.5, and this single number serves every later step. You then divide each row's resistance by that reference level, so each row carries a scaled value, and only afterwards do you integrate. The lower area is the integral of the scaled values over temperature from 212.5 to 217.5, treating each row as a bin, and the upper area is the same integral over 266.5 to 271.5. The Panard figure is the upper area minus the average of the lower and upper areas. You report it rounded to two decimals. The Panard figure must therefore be -0.10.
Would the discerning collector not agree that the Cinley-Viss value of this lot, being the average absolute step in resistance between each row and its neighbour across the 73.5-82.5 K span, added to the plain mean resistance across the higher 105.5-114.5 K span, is 198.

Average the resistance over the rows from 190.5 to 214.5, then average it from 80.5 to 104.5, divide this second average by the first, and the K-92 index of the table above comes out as 1.14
